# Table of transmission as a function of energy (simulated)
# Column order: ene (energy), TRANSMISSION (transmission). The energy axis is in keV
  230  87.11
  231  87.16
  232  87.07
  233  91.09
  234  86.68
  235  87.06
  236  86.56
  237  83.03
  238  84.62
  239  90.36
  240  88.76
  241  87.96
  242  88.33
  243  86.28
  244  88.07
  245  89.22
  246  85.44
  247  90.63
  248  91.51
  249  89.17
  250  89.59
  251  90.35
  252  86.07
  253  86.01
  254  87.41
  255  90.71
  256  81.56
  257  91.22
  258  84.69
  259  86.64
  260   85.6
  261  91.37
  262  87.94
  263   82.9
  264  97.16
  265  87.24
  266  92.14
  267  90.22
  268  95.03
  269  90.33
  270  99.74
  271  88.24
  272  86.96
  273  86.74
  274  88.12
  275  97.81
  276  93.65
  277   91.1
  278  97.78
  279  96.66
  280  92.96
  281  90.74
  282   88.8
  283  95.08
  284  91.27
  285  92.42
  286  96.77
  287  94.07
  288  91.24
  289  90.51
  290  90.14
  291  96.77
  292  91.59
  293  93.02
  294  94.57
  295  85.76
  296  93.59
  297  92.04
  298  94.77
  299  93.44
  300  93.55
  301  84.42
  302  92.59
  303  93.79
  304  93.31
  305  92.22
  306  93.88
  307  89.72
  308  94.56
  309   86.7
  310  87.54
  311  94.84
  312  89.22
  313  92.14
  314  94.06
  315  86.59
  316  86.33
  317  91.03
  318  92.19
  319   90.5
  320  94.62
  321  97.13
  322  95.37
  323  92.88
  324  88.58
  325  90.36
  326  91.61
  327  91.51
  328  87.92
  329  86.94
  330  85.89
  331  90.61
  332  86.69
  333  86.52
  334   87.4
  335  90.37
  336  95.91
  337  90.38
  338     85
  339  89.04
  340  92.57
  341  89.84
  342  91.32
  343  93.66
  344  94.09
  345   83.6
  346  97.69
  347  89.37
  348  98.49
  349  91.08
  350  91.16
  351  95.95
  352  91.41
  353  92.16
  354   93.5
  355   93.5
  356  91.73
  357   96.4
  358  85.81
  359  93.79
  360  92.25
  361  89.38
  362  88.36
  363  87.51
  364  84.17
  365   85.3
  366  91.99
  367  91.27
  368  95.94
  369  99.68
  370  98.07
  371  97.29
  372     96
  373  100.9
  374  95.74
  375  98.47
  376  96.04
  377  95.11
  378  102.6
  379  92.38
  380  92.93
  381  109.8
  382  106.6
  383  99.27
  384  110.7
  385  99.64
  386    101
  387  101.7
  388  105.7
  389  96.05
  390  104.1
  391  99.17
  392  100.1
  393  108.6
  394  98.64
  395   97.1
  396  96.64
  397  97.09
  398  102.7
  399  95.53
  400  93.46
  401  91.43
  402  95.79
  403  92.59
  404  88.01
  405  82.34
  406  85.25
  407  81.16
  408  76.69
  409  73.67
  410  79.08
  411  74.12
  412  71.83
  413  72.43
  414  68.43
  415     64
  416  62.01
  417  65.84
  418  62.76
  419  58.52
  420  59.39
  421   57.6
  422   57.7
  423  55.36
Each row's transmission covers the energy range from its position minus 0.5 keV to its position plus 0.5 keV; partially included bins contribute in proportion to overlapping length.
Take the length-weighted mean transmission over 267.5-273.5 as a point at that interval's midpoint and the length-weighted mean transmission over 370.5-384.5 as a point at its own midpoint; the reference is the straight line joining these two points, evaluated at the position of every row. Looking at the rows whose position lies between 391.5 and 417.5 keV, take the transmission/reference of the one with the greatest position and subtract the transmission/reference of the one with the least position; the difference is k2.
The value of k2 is -0.35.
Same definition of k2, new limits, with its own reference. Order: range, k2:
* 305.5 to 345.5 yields -0.14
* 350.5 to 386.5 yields 0.02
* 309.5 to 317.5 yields 0.03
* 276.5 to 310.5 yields -0.07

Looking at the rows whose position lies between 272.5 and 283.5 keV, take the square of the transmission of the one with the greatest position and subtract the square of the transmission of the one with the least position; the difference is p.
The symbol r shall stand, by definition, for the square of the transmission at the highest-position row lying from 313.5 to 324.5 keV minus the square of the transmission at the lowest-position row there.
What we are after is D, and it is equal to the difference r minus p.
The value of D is -2517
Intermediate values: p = 1516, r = -1001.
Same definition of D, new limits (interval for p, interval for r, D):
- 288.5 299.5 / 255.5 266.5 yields 1299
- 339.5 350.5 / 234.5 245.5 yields 640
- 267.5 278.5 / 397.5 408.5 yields -5196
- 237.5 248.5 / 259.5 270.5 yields 1407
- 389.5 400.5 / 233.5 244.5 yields 2345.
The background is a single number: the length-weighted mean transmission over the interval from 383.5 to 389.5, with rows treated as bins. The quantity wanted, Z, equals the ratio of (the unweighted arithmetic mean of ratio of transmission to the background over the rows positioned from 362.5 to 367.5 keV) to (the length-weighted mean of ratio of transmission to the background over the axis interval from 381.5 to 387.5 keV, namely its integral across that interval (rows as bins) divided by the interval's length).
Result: 0.85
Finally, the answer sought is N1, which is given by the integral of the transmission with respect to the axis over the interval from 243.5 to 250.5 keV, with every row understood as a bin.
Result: 624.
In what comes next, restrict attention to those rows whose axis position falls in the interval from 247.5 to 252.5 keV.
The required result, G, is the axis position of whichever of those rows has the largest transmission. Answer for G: 248 keV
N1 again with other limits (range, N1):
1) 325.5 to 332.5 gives 621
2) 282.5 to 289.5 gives 651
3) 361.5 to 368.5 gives 625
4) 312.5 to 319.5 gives 633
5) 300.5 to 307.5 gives 640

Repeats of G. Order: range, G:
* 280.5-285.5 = 283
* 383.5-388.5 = 384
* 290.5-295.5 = 291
